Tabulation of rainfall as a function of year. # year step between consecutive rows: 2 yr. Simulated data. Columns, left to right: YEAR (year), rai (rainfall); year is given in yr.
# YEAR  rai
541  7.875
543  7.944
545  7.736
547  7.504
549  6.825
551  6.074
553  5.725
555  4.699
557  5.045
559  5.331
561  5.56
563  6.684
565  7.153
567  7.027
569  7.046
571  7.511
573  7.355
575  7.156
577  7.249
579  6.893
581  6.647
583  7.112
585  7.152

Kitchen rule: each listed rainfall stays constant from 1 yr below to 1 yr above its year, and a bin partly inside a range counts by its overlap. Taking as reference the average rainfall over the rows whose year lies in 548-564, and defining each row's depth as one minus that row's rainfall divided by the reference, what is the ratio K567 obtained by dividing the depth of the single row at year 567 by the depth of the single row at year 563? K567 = 1.4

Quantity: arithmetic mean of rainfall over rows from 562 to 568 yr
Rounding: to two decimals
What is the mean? 6.95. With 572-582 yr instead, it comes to 7.06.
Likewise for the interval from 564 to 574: 7.22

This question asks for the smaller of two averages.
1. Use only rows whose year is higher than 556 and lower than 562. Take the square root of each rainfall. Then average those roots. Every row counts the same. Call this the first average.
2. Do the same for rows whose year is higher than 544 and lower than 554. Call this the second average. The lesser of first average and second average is 2.30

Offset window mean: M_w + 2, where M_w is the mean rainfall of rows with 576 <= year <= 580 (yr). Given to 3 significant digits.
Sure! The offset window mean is 9.07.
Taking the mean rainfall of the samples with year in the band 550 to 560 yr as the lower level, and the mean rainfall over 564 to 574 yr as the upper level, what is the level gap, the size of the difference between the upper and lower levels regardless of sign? 1.8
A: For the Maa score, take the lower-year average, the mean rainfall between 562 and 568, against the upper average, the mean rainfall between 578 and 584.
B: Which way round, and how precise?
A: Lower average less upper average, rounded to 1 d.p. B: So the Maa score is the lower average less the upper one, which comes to 0.1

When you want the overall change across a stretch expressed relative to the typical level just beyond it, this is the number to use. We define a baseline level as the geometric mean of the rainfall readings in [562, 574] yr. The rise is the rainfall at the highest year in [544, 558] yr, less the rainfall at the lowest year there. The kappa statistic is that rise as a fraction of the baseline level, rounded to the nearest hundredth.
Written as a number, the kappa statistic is -0.38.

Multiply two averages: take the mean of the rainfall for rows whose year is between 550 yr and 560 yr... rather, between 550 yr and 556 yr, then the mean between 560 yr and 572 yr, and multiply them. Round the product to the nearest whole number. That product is 38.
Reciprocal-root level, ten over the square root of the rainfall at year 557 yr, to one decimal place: 4.5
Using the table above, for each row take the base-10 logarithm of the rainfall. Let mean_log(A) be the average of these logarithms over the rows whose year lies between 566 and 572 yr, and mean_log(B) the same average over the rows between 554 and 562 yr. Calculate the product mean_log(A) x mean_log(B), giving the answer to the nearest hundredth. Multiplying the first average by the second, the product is 0.61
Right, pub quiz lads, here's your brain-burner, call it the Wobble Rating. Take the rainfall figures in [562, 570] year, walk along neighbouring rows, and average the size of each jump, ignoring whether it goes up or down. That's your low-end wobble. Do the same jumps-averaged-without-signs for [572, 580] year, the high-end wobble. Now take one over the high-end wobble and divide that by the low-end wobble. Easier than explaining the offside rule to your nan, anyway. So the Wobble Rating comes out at 23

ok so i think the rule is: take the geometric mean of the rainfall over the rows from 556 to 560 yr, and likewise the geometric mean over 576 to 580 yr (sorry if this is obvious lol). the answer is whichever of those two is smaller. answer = 5.2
